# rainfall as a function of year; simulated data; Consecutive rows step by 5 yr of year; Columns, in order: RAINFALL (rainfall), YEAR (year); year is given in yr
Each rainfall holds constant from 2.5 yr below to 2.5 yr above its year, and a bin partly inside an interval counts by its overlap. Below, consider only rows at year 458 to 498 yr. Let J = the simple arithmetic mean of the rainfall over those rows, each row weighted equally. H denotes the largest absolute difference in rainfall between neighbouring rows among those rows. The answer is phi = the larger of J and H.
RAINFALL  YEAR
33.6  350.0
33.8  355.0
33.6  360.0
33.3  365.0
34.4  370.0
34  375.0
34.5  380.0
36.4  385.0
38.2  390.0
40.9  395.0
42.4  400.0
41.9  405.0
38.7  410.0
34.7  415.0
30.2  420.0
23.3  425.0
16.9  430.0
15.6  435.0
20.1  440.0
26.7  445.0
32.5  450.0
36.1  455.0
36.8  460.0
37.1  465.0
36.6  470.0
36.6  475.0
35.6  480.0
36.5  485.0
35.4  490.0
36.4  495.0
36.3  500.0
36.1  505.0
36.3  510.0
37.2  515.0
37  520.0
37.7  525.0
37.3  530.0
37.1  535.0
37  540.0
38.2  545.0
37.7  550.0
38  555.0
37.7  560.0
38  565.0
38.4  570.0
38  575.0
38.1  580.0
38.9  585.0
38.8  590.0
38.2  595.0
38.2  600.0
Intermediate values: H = 1.1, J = 36.4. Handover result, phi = 36.4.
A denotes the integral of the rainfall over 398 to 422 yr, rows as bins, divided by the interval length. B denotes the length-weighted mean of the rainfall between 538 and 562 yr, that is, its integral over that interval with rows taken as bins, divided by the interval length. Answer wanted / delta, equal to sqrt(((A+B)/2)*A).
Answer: 37.7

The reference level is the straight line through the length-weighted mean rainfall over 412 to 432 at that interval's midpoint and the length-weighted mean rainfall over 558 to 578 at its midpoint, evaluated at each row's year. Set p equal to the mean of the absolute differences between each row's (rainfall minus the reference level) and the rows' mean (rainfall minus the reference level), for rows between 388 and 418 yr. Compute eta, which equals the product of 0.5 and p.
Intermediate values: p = 2.46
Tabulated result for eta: 1.23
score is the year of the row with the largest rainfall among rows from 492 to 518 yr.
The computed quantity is 515.0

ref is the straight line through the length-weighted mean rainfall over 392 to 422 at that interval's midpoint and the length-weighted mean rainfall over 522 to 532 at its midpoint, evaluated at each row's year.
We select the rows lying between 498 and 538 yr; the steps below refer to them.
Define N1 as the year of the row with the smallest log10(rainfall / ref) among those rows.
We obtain 505.0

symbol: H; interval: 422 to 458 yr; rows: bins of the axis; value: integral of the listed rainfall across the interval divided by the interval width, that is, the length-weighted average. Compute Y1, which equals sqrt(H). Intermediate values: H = 24.7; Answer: 4.97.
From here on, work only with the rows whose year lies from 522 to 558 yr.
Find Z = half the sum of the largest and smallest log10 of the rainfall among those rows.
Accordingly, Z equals 1.58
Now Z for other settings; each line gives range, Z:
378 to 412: 1.58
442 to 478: 1.50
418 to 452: 1.35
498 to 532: 1.57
